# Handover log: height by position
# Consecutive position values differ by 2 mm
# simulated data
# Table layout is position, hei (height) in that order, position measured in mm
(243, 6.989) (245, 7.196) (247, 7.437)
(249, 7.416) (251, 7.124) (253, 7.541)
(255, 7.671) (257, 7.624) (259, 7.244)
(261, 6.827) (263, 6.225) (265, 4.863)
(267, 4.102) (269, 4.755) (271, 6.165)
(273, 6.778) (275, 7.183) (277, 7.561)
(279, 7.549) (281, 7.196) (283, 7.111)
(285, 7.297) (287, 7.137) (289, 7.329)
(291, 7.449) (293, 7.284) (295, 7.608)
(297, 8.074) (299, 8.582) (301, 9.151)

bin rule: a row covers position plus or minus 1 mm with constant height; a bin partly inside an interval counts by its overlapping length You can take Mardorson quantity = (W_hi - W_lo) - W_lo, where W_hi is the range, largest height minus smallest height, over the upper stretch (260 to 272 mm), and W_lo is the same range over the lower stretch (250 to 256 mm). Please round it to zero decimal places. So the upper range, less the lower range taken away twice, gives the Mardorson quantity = 2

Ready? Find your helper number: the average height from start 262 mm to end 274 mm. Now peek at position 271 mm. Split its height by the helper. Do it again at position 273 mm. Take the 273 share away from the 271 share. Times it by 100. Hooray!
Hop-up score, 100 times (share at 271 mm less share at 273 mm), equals -11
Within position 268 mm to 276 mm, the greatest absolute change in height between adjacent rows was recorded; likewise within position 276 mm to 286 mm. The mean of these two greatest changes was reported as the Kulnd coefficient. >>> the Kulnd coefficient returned 0.88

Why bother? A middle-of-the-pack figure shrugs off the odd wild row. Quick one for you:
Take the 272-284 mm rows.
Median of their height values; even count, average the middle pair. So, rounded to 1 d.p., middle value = 7.2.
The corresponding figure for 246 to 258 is 7.5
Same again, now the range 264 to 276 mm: 5.5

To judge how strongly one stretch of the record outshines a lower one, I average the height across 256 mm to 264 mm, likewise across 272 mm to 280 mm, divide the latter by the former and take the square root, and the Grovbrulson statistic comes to 1.02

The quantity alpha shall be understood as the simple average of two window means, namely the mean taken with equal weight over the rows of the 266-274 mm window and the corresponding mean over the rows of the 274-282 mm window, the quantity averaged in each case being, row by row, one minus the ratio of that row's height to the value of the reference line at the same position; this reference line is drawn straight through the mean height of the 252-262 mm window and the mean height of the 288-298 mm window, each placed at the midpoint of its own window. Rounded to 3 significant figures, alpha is 0.141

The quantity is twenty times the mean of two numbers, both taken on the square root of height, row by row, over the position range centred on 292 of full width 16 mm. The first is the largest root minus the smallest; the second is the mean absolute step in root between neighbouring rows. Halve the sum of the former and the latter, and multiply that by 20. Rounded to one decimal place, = 3.1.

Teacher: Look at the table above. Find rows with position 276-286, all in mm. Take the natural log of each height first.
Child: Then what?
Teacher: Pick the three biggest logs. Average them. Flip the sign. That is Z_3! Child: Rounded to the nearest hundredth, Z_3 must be -2.01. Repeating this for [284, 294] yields -2.00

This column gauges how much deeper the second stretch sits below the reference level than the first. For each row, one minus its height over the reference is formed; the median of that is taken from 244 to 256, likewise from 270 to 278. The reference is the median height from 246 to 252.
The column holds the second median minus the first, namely 0.06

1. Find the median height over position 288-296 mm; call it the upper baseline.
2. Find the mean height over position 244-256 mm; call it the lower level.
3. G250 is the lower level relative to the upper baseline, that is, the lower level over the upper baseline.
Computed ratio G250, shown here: 1.00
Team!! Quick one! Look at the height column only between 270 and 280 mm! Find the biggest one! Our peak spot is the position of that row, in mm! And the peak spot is 277 mm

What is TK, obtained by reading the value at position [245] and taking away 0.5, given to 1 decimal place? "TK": 6.7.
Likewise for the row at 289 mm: 6.8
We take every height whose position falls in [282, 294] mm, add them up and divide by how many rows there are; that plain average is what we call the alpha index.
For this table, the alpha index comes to 7.27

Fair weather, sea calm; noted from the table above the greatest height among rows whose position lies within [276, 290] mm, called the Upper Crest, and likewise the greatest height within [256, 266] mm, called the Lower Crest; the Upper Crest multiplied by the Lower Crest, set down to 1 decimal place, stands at 57.6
